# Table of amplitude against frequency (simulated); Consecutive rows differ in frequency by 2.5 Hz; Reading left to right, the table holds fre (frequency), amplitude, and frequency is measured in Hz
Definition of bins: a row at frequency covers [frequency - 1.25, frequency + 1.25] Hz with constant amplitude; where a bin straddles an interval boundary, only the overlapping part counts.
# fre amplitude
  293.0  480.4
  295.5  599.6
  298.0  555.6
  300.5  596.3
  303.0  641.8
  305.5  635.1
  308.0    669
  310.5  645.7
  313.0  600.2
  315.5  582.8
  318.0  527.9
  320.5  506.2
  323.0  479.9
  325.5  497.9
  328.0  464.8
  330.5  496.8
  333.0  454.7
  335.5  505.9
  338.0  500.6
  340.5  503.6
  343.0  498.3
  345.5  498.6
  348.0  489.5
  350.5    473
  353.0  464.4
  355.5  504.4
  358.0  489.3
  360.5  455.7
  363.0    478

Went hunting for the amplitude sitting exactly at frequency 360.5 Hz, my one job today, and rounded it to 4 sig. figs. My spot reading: 455.7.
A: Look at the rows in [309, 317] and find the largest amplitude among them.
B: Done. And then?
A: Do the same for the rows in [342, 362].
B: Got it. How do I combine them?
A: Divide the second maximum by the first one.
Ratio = 0.78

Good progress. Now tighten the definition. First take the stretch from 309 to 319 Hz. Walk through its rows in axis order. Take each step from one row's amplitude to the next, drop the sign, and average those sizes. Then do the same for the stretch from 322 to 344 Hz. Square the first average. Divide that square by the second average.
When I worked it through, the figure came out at 65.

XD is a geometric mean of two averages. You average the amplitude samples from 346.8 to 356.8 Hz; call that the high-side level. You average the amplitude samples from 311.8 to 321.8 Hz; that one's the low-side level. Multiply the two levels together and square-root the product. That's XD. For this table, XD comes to 517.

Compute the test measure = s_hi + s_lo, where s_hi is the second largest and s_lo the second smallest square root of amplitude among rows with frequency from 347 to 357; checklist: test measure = 43.9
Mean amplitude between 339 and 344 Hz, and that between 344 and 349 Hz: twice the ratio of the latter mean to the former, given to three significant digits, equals 1.97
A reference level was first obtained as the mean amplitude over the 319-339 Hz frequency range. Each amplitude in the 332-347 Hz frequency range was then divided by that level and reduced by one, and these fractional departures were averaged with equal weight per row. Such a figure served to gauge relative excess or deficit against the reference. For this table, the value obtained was 0.01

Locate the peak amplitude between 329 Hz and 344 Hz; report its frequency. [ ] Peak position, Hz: 335.5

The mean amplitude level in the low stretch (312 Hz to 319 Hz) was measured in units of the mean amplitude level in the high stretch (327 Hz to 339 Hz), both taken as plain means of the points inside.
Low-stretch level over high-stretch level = 1.18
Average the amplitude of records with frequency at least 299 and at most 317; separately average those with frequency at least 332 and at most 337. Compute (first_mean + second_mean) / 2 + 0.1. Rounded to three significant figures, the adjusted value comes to 552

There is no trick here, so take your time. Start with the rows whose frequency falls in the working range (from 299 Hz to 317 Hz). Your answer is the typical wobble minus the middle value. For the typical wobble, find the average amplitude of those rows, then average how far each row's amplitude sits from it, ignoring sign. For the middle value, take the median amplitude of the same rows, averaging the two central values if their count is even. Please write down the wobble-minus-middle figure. -608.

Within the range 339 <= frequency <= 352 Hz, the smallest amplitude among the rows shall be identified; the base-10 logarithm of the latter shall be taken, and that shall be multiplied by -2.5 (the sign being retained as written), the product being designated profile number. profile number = -6.69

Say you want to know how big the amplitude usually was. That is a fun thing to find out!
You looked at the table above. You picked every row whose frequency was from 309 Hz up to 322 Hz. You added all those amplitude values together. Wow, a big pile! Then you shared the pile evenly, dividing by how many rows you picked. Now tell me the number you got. 573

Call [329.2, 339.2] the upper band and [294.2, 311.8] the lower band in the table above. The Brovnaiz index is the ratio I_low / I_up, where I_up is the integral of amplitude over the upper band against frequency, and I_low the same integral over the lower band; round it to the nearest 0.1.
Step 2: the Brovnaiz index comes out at 2.2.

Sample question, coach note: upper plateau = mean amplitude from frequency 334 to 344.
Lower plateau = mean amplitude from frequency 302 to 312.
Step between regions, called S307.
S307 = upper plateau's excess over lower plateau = -146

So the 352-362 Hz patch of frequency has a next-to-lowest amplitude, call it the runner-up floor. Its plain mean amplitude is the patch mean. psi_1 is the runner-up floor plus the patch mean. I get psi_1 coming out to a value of 943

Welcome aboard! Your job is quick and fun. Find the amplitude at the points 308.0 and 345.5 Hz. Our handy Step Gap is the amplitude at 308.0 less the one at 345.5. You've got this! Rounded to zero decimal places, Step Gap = 170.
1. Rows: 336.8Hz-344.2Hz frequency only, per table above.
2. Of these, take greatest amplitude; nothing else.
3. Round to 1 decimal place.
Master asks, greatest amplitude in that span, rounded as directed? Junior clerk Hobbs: 503.6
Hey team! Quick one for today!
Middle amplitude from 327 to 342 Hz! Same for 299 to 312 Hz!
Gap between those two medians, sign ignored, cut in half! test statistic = 72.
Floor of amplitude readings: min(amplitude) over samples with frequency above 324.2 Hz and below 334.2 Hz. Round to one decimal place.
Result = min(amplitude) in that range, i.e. 454.7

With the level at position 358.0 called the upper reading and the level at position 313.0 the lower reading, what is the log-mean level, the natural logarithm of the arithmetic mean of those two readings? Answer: 6.30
